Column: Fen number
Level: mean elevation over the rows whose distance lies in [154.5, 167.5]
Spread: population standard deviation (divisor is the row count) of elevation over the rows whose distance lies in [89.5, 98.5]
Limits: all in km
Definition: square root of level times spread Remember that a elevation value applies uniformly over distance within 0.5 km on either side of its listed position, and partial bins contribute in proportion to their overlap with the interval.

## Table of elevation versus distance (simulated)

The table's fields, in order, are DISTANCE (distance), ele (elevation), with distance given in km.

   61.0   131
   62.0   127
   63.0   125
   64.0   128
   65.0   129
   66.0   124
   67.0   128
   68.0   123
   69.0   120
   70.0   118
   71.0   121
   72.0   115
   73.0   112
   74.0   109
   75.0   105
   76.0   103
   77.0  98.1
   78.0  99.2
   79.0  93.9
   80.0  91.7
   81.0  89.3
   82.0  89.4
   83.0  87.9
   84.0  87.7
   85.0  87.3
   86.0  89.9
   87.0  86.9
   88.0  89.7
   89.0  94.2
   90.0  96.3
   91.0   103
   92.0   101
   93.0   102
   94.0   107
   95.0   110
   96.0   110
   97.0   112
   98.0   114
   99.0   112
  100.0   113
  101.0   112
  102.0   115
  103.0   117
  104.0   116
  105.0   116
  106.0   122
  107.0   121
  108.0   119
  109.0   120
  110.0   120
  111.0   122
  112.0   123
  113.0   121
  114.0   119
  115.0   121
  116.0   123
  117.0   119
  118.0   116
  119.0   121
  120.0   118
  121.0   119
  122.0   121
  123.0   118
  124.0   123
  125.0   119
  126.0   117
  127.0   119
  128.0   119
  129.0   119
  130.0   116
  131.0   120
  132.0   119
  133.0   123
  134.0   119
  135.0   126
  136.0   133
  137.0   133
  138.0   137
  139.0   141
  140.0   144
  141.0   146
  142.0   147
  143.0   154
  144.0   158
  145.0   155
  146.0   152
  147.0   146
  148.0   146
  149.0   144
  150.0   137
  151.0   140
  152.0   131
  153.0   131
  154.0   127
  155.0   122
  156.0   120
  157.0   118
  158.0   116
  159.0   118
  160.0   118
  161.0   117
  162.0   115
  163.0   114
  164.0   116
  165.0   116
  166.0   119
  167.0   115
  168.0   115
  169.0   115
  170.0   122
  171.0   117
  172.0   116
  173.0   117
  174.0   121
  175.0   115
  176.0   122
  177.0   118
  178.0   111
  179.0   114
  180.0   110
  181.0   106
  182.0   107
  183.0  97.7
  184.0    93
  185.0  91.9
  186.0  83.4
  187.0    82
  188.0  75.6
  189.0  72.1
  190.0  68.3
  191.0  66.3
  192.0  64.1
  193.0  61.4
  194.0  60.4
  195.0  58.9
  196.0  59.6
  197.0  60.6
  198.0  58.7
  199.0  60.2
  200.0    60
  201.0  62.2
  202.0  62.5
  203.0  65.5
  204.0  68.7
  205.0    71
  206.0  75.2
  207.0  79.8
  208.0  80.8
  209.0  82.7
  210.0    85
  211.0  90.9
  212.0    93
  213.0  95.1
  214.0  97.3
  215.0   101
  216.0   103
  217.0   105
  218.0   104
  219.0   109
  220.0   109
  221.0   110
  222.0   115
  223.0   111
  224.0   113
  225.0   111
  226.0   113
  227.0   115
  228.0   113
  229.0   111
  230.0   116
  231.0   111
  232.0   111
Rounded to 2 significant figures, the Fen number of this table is 26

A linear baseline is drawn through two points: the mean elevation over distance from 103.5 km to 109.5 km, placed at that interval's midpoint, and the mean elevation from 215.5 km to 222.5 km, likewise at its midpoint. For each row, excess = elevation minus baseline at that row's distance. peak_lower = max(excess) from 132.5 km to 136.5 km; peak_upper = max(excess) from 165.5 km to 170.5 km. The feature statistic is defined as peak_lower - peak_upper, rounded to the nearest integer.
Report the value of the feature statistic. 8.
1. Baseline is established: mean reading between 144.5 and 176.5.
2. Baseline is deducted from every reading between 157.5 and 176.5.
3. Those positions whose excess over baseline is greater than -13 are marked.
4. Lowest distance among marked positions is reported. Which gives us 158.0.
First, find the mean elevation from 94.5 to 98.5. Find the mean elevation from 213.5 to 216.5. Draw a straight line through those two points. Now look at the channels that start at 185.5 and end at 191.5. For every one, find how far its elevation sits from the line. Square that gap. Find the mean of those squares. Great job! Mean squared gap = 840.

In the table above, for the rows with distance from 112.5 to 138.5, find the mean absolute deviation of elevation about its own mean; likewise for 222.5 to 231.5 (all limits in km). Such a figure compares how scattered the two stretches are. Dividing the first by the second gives 2.48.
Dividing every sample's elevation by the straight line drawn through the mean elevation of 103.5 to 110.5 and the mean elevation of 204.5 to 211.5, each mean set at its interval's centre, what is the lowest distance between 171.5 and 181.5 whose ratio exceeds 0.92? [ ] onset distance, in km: 172.0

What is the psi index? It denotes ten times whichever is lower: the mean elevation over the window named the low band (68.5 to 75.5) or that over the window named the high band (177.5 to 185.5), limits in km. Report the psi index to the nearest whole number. 1038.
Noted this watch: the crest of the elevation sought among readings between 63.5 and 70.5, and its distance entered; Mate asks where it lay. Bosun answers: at 65.0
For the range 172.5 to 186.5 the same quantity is 176.0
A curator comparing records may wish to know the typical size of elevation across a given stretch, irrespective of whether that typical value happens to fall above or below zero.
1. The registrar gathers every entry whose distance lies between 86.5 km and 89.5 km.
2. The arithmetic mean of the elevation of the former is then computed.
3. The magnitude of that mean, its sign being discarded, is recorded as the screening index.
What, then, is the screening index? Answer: 90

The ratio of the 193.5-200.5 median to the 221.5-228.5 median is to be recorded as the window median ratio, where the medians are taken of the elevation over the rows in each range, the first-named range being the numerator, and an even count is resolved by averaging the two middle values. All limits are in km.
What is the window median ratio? 0.53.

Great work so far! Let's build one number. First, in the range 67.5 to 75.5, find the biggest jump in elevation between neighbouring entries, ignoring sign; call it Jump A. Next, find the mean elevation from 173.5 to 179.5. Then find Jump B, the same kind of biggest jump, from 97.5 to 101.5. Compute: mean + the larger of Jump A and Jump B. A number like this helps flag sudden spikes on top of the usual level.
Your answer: 123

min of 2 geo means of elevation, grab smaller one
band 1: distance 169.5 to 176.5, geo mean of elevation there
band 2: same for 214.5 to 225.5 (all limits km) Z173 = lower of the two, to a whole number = 108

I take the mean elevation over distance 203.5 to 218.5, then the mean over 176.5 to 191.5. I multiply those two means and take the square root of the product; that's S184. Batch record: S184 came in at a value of 91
